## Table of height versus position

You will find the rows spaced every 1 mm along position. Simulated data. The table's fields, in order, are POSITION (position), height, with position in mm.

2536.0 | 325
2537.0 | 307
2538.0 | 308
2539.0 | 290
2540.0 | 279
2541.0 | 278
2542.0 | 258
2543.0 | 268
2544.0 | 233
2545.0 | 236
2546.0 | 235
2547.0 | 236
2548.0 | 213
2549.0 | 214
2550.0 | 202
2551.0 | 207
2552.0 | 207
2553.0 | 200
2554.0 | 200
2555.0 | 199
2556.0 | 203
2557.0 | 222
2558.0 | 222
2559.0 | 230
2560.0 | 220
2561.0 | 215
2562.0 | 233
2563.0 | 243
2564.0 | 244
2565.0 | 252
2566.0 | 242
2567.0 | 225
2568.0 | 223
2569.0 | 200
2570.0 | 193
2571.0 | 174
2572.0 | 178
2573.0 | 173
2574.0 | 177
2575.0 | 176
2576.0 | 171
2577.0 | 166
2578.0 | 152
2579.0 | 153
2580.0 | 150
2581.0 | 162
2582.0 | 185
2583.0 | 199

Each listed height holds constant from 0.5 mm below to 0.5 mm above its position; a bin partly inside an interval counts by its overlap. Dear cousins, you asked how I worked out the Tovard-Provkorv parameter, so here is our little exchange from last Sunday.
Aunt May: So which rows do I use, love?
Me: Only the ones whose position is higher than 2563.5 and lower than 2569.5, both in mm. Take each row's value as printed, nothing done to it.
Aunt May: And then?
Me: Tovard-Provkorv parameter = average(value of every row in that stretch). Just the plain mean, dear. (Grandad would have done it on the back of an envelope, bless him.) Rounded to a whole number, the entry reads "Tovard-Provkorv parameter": 231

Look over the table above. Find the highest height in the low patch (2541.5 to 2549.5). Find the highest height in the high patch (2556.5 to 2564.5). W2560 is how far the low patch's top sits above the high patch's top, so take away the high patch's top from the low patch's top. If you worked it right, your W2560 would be 24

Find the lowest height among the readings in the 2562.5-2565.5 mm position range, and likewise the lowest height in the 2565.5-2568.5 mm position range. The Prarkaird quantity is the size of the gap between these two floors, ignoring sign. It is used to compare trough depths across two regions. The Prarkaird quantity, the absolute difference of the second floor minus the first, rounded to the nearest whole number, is 20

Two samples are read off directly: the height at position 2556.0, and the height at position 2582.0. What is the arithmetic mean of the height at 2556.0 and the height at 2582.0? 194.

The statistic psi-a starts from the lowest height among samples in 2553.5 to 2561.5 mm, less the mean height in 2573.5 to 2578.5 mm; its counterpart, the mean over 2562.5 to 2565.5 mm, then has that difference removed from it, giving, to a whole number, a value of 216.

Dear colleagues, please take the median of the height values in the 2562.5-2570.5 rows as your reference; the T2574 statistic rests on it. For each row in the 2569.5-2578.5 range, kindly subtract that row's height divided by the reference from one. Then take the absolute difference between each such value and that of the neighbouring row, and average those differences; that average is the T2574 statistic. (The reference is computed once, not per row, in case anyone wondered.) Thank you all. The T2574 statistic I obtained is 0.03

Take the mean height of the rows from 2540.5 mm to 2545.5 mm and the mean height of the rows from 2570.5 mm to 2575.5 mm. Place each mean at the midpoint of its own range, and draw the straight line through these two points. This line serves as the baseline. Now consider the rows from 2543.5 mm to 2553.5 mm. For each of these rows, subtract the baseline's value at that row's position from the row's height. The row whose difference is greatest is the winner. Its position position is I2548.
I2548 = 2547.0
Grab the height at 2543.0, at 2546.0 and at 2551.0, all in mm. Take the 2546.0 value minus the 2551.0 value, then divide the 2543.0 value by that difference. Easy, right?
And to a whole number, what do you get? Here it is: 10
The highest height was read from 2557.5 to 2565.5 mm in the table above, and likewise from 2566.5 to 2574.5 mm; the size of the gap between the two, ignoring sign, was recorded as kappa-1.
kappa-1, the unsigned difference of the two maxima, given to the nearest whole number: 27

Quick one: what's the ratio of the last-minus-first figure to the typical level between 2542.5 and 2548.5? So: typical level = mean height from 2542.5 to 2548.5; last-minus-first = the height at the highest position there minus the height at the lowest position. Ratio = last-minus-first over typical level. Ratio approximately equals -0.23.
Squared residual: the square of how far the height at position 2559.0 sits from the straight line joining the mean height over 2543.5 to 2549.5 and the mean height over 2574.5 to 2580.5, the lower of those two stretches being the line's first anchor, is 840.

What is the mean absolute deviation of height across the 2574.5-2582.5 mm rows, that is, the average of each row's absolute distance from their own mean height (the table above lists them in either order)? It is 10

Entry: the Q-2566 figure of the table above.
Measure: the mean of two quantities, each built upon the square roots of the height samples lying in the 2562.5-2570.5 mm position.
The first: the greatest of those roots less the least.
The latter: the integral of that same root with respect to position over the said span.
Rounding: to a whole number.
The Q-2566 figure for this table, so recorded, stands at 61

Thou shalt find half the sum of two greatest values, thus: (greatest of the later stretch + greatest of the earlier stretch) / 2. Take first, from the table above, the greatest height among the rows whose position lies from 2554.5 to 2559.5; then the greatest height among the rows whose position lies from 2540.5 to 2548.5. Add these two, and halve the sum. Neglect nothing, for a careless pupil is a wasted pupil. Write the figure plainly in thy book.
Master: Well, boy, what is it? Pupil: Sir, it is 254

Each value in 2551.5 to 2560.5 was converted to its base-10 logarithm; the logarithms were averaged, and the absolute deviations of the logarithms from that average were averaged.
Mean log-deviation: 0.022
